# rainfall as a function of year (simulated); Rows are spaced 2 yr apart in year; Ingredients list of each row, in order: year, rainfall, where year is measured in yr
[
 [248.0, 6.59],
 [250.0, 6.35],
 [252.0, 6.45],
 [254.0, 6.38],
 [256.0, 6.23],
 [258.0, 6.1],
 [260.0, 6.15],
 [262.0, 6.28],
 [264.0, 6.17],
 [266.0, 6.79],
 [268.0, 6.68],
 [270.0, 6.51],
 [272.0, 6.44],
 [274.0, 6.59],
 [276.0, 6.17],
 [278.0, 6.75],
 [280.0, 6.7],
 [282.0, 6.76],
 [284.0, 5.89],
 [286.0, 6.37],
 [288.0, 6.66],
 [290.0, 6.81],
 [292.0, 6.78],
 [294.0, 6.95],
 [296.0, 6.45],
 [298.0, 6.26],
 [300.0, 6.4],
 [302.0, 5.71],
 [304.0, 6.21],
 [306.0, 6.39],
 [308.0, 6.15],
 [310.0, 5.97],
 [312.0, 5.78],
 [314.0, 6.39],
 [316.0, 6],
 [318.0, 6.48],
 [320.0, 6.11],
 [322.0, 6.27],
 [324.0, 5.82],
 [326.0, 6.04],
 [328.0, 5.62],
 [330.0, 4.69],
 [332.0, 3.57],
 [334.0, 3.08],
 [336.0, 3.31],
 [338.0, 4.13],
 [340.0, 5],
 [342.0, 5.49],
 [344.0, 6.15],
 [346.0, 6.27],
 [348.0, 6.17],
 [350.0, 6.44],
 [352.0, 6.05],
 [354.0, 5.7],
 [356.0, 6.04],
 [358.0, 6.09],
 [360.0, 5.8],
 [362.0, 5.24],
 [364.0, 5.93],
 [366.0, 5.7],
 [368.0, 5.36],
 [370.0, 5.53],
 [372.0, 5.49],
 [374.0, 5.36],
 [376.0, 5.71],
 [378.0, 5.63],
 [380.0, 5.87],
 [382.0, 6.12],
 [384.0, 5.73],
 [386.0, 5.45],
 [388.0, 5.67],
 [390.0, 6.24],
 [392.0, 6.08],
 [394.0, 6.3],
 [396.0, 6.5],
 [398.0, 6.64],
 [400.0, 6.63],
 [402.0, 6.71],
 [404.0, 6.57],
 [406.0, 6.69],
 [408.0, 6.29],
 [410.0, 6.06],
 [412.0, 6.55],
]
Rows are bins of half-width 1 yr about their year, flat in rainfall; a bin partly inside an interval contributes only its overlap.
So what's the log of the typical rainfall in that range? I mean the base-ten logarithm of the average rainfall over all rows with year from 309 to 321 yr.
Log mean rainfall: 0.787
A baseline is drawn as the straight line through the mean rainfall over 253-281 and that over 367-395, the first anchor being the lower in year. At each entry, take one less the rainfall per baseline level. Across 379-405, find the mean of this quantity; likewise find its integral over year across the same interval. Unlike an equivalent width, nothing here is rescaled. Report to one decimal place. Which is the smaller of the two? -2.3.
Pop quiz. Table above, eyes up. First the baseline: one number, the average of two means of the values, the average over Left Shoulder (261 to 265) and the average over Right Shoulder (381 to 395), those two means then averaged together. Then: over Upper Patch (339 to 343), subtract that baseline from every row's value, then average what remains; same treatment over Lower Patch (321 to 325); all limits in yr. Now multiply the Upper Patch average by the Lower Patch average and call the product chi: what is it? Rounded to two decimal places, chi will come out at 0.03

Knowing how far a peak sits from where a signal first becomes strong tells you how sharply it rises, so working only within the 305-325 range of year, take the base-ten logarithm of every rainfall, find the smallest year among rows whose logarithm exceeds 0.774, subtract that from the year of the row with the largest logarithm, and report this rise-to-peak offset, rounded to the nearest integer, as 12 yr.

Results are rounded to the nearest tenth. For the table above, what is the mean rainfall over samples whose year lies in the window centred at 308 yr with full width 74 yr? 5.9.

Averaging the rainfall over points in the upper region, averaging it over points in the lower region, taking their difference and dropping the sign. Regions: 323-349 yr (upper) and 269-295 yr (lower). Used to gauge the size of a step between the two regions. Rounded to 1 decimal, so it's 1.5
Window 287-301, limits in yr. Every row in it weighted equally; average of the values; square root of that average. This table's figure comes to 2.57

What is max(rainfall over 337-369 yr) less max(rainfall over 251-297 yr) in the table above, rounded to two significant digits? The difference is -0.51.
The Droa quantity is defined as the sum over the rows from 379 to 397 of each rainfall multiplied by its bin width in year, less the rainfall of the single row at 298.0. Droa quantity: 102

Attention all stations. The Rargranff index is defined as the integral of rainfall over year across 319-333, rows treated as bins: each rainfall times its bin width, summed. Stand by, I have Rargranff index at 76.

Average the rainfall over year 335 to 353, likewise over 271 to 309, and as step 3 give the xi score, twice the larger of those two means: 12.9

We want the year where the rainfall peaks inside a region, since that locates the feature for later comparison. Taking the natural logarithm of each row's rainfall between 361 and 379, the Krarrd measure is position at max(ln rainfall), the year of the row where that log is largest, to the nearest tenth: 364.0 yr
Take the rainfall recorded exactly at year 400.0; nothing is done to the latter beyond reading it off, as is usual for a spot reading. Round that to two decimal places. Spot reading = 6.63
